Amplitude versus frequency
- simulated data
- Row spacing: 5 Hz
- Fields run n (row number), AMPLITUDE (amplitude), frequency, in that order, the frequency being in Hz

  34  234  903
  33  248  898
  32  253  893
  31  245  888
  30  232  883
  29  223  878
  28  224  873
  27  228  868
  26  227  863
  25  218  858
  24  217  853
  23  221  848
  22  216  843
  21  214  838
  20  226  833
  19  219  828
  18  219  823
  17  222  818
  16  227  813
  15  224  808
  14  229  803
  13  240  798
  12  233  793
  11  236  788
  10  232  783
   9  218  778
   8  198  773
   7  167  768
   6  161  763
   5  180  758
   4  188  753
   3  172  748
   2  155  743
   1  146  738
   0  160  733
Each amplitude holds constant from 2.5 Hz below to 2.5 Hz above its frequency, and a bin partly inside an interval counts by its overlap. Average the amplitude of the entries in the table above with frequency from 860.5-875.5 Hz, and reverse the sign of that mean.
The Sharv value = -226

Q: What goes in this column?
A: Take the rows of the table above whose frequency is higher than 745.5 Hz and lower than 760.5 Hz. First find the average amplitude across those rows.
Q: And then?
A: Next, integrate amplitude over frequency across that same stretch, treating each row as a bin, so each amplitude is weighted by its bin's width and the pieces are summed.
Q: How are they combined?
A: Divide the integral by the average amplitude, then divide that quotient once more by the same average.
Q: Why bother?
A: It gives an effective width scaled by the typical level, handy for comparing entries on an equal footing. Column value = 0.0833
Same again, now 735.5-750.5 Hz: 0.0951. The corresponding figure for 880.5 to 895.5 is 0.0616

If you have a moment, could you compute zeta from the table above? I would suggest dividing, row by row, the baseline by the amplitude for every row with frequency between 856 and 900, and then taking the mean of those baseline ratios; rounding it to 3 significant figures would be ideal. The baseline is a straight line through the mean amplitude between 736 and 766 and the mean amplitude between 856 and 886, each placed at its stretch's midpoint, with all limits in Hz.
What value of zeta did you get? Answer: 0.984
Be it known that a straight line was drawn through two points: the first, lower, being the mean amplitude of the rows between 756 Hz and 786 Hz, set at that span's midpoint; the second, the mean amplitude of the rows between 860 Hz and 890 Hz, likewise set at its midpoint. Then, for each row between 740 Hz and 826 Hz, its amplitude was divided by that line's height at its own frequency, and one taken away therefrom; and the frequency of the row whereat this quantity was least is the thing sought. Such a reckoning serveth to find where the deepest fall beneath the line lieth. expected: 743 Hz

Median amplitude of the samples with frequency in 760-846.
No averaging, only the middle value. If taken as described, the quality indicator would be 222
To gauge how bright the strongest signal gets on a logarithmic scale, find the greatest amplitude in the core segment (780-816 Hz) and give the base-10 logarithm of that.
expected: 2.38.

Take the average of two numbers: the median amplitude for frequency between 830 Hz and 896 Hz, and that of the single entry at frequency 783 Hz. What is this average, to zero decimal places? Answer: 228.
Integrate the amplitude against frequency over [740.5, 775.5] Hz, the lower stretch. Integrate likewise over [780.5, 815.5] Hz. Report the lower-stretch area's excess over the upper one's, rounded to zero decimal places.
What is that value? -2000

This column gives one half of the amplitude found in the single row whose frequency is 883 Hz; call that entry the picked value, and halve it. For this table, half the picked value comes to 116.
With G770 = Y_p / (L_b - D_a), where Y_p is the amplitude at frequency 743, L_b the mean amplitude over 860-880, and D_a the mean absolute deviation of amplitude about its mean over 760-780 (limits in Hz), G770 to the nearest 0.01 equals 0.76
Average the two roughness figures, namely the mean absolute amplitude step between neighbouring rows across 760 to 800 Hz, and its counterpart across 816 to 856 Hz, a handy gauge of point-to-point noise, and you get 8.4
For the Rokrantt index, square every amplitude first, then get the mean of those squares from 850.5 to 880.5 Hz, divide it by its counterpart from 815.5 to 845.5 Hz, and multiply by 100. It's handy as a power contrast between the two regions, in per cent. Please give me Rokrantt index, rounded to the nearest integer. 103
